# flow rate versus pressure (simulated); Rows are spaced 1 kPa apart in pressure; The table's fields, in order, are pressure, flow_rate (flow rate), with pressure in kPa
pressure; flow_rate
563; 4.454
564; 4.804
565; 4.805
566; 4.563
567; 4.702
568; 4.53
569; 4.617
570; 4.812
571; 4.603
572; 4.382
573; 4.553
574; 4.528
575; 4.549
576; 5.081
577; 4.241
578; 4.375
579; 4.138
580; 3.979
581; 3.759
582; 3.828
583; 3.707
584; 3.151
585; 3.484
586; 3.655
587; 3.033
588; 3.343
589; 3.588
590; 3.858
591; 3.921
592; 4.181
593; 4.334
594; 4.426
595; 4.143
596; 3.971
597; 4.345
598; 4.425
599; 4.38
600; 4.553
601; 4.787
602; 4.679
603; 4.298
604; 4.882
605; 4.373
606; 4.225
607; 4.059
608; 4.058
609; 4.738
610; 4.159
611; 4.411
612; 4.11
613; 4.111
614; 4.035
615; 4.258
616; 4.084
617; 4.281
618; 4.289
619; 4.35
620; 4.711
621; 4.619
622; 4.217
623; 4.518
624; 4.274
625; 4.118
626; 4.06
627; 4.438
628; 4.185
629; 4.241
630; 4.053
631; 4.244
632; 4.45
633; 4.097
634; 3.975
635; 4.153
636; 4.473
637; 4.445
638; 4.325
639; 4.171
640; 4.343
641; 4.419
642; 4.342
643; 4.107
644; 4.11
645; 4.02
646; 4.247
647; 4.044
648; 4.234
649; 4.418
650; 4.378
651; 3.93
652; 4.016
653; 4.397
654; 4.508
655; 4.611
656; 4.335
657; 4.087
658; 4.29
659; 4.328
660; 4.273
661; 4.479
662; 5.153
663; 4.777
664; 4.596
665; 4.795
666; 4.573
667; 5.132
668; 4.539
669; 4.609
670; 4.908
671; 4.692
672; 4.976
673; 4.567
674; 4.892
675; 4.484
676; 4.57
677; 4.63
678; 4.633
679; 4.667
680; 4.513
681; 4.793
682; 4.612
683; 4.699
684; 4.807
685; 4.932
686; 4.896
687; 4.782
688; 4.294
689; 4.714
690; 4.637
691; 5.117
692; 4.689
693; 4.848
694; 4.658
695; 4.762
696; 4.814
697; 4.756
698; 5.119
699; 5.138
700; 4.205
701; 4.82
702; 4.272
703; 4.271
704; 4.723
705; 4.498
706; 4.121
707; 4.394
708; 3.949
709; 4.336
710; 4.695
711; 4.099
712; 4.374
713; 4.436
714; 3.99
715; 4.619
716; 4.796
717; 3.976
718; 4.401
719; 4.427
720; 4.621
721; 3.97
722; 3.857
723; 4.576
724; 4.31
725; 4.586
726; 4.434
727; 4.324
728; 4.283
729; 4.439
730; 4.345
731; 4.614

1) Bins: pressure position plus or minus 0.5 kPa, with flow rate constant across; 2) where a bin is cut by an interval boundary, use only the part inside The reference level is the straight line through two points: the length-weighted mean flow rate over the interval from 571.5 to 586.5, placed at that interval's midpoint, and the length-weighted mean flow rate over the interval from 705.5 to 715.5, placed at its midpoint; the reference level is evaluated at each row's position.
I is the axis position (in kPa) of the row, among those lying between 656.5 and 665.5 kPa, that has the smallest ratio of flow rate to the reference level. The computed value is 657 kPa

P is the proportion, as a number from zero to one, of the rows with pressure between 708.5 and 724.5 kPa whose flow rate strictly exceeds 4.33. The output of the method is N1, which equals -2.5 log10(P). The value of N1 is 0.5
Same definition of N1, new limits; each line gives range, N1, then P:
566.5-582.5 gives 0.4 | 0.7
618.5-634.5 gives 1.1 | 0.4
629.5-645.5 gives 1.1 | 0.4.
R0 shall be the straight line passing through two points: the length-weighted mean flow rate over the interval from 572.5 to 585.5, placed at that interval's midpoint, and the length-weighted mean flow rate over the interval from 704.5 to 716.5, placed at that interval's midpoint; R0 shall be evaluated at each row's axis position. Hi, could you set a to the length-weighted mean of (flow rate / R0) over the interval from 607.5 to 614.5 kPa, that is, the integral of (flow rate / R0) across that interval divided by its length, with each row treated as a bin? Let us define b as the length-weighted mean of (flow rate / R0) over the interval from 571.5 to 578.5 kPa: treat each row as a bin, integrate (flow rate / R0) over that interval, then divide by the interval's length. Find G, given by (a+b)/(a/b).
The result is 2.3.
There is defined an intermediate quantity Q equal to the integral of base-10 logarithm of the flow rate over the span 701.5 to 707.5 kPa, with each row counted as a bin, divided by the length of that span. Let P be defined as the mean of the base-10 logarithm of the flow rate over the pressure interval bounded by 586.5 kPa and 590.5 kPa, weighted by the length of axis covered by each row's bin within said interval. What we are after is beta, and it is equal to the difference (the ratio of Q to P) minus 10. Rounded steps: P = 0.54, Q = 0.64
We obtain -8.81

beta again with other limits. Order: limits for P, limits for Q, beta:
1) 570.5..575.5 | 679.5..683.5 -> -8.98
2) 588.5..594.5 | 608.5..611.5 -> -8.93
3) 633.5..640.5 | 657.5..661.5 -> -8.99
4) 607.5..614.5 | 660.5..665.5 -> -8.92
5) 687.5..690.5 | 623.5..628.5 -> -9.05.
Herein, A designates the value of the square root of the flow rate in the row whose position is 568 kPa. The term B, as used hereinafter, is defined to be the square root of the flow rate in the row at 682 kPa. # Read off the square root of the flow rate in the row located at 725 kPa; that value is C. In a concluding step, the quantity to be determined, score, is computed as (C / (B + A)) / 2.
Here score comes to 0.250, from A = 2.13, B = 2.15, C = 2.14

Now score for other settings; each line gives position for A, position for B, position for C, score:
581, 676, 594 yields 0.258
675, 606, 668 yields 0.255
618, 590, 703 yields 0.256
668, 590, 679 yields 0.264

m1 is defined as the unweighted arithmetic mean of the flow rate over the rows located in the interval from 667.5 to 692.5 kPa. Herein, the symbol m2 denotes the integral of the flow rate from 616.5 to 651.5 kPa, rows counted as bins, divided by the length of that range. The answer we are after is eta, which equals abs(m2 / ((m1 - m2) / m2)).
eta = 41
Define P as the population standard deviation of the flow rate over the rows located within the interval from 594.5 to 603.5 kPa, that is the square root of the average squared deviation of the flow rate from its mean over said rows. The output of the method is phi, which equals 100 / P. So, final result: 418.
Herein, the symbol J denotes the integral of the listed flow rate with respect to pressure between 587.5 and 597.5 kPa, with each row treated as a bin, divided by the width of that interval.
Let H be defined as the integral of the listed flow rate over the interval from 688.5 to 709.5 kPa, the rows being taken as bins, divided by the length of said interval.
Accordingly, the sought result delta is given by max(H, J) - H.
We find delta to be 0.00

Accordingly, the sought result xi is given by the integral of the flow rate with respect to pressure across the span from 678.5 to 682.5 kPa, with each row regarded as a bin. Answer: 18.6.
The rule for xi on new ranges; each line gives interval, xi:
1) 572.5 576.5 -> 18.7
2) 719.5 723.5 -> 17.0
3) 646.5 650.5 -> 17.1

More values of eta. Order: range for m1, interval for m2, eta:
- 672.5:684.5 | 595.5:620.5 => 60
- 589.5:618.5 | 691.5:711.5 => 77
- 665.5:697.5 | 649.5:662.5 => 53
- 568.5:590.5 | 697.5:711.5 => 48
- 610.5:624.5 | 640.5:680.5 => 113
